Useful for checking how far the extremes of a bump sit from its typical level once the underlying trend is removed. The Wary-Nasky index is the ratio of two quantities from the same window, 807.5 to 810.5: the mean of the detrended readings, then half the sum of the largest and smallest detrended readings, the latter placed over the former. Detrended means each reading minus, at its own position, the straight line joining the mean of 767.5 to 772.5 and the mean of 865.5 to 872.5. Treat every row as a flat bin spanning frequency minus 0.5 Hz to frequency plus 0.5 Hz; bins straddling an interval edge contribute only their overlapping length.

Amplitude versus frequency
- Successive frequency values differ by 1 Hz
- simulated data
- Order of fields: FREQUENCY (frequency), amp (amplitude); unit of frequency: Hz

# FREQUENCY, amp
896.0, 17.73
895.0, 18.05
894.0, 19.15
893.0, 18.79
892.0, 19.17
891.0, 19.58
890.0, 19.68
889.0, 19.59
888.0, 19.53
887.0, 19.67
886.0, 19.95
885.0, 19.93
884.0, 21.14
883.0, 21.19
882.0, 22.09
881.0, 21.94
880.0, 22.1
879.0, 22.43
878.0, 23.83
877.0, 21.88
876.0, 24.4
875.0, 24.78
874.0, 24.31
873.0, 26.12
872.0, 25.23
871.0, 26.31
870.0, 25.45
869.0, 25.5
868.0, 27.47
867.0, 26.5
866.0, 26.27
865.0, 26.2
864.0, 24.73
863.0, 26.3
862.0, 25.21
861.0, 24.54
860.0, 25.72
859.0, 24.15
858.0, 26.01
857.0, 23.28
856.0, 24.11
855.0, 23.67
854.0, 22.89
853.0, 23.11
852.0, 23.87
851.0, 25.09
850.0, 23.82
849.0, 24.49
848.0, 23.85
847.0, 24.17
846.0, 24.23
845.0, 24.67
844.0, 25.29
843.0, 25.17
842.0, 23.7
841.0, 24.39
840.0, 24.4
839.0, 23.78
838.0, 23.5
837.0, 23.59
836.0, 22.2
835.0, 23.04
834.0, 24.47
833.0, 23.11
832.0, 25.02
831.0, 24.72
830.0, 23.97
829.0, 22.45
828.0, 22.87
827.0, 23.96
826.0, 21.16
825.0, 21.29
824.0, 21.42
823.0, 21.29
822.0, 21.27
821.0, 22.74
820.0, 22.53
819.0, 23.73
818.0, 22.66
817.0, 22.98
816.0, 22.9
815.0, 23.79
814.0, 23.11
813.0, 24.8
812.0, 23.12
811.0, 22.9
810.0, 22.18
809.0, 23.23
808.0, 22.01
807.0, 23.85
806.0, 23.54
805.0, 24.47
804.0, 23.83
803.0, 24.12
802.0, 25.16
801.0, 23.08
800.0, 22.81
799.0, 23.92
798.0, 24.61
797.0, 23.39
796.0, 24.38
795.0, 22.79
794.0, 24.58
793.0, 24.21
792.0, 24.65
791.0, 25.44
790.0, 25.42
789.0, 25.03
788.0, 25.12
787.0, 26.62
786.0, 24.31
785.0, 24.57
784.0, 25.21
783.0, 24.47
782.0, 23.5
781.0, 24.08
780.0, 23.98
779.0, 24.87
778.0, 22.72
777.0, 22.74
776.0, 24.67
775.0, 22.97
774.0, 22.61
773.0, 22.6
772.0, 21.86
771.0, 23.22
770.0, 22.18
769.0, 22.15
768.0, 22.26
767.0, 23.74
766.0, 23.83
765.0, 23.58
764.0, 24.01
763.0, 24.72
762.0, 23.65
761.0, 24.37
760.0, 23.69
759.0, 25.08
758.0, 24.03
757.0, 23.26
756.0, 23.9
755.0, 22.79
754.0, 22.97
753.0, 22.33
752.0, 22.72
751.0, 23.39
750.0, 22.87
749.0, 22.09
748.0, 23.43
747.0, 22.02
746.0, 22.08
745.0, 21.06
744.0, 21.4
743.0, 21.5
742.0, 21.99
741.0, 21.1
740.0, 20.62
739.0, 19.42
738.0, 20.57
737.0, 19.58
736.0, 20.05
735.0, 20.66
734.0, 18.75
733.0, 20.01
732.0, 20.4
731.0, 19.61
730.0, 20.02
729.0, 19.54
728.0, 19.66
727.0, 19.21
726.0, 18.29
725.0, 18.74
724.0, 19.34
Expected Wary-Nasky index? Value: 0.88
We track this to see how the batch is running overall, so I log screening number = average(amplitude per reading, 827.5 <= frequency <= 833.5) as 24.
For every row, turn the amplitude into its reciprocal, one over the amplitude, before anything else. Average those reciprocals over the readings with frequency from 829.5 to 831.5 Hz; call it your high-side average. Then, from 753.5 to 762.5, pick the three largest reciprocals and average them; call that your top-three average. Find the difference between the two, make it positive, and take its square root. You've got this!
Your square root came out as 0.049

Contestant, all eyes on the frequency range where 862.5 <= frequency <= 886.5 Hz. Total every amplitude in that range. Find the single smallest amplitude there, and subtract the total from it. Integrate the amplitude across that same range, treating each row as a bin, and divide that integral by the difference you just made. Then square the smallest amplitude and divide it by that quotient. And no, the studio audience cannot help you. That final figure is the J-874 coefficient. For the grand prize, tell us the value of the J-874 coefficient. -383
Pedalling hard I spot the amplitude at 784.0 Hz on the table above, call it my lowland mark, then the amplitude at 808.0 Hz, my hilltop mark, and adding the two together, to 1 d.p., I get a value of 47.2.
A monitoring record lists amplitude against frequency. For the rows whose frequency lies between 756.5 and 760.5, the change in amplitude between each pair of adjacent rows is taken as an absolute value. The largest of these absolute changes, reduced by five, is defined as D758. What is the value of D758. -3.6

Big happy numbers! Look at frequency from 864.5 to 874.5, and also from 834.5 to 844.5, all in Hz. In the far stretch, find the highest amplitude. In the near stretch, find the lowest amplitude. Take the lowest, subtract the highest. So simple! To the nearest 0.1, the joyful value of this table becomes -5.3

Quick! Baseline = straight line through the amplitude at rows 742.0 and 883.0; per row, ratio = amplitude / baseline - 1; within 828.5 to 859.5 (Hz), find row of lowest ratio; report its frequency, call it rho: 836.0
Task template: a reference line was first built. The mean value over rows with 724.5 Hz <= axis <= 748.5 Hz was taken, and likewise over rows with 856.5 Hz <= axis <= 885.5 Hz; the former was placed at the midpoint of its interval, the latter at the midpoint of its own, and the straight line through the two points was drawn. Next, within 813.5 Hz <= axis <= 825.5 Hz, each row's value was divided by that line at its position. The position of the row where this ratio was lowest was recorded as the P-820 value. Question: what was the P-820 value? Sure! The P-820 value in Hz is 825.0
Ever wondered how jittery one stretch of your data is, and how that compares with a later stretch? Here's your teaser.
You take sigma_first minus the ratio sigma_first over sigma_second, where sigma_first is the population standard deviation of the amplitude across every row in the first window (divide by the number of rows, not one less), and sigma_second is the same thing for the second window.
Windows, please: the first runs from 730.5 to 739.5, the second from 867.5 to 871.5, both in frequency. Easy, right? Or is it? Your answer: -0.13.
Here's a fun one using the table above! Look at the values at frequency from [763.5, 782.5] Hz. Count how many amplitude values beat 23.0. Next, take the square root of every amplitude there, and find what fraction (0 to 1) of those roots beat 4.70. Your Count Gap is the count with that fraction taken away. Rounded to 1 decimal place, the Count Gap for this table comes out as 9.1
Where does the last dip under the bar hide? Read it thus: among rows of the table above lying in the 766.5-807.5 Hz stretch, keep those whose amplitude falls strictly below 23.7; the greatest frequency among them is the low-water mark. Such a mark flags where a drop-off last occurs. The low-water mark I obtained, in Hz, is 806.0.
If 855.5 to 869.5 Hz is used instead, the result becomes 857.0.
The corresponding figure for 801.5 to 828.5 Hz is 828.0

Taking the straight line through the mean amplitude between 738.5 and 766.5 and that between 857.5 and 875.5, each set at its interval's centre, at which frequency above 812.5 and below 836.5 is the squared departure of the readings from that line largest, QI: 826.0 Hz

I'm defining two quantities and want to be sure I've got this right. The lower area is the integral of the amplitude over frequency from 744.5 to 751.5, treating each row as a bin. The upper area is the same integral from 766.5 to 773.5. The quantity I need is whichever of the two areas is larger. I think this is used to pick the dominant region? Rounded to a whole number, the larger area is 158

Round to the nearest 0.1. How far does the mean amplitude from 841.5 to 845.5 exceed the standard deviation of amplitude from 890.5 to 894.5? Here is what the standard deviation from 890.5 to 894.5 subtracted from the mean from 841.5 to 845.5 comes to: 24.4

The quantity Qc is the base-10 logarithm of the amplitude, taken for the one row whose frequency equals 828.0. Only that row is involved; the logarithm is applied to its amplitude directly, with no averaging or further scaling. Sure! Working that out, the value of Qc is 1.36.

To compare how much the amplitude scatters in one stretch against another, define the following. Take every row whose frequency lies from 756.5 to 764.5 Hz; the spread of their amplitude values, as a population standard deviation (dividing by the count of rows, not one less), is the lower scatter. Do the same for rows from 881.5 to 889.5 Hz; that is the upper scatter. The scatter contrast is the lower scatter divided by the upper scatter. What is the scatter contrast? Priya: 0.63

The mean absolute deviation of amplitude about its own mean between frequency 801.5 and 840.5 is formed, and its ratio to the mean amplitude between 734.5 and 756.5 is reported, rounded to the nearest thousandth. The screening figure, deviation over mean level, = 0.040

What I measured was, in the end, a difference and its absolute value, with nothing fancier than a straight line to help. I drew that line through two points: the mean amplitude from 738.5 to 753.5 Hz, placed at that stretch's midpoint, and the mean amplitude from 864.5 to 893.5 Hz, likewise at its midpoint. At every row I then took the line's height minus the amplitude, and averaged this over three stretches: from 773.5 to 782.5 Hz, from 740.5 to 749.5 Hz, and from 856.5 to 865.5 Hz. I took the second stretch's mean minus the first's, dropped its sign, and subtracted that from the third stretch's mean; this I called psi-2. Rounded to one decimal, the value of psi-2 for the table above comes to -3.9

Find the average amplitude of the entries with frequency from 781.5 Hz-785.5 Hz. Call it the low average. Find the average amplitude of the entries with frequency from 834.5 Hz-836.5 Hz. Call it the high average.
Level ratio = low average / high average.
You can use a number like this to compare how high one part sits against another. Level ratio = 1.08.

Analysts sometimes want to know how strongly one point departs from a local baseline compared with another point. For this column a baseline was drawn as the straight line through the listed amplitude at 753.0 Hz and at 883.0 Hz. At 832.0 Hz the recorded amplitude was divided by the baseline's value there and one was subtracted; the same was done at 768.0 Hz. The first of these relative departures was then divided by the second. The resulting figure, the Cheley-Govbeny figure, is 56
